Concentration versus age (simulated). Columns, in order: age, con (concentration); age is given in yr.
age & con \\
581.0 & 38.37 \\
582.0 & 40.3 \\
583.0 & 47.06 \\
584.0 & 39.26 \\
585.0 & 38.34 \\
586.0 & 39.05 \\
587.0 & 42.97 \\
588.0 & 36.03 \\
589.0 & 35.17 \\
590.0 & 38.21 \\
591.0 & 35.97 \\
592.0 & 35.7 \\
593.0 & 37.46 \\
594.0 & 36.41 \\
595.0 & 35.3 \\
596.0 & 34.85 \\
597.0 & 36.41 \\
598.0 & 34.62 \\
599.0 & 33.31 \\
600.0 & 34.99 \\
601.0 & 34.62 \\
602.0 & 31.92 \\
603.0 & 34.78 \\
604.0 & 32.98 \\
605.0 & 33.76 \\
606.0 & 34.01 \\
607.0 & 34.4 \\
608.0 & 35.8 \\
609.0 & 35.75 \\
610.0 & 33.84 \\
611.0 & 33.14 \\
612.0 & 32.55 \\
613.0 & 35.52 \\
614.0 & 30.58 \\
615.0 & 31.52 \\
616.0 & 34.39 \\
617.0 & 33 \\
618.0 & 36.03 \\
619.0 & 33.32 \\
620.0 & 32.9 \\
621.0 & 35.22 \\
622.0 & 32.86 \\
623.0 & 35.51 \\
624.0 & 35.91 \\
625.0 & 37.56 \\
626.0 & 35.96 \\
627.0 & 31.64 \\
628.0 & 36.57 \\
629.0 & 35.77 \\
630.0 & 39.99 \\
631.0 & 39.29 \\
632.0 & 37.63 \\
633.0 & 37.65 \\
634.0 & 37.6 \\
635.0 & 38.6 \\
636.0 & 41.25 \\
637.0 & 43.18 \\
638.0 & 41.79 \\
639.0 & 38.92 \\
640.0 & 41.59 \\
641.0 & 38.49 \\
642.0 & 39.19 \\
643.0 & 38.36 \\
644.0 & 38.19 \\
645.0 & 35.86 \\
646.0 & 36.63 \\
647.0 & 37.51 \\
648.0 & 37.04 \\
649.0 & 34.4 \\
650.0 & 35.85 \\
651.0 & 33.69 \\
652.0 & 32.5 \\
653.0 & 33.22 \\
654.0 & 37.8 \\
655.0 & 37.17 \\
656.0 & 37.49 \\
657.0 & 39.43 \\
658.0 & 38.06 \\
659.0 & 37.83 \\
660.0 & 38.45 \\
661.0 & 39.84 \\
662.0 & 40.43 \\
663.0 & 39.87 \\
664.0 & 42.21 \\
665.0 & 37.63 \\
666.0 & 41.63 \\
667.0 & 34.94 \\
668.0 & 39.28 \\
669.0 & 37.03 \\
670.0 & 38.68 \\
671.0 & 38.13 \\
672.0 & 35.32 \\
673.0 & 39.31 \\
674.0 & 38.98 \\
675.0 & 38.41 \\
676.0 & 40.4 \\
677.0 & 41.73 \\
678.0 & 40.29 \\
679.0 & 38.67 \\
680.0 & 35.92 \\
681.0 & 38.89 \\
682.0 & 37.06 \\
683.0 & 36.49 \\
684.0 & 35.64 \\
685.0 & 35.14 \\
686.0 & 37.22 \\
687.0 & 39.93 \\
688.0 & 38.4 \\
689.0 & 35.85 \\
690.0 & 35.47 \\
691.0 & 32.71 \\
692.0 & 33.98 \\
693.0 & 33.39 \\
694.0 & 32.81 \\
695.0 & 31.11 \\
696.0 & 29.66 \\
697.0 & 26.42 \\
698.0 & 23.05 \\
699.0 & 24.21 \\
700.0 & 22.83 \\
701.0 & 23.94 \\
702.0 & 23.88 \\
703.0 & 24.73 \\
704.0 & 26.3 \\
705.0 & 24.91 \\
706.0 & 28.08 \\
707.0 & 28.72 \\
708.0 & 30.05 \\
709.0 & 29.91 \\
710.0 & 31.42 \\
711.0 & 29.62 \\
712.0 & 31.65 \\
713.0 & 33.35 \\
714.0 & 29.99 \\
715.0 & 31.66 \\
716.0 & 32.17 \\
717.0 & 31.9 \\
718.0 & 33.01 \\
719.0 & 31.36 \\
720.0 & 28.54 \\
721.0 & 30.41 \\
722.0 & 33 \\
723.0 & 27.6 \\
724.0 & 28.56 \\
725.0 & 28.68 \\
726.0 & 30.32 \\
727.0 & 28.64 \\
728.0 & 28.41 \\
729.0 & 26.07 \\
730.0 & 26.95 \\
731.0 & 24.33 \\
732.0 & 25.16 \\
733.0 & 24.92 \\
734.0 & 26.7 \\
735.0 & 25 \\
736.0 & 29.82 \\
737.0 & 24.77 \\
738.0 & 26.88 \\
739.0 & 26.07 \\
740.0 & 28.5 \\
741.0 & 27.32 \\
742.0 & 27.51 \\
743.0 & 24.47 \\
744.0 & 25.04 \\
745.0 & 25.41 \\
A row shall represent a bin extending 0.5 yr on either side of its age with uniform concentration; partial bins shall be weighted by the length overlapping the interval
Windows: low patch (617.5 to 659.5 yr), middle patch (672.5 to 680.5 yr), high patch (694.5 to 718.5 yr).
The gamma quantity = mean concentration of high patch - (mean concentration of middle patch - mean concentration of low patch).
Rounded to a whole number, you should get 26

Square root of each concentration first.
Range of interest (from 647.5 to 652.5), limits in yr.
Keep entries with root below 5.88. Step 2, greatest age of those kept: 652.0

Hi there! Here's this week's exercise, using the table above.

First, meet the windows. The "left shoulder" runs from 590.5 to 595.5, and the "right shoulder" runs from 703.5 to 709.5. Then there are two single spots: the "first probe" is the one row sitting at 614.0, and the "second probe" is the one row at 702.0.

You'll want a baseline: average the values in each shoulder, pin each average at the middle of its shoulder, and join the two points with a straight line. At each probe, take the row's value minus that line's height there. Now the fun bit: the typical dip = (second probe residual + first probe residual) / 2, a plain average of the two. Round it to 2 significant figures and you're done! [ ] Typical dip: -4.3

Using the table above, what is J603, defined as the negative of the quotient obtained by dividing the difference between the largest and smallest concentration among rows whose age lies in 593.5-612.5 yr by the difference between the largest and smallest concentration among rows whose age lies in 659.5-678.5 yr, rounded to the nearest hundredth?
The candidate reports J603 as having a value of -0.62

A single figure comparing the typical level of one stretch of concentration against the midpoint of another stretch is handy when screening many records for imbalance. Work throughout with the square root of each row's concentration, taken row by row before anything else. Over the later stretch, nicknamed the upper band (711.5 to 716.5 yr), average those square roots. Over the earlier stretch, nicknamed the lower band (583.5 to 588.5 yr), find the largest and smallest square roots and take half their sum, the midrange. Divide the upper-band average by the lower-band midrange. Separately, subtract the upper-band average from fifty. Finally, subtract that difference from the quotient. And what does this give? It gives -43.5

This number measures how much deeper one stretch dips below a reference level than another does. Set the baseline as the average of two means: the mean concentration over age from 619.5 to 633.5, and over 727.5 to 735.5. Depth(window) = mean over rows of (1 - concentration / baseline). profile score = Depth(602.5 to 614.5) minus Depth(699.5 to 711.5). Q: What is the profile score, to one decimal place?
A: -0.2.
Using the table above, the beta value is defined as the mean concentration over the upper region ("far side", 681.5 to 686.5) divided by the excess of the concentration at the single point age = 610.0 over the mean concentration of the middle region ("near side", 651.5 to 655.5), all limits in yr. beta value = -27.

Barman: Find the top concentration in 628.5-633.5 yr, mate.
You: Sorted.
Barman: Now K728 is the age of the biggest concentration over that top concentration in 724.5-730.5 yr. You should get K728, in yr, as 726.0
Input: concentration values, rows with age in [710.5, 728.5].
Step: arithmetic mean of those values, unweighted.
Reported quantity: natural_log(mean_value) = 3.42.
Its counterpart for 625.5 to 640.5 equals 3.65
